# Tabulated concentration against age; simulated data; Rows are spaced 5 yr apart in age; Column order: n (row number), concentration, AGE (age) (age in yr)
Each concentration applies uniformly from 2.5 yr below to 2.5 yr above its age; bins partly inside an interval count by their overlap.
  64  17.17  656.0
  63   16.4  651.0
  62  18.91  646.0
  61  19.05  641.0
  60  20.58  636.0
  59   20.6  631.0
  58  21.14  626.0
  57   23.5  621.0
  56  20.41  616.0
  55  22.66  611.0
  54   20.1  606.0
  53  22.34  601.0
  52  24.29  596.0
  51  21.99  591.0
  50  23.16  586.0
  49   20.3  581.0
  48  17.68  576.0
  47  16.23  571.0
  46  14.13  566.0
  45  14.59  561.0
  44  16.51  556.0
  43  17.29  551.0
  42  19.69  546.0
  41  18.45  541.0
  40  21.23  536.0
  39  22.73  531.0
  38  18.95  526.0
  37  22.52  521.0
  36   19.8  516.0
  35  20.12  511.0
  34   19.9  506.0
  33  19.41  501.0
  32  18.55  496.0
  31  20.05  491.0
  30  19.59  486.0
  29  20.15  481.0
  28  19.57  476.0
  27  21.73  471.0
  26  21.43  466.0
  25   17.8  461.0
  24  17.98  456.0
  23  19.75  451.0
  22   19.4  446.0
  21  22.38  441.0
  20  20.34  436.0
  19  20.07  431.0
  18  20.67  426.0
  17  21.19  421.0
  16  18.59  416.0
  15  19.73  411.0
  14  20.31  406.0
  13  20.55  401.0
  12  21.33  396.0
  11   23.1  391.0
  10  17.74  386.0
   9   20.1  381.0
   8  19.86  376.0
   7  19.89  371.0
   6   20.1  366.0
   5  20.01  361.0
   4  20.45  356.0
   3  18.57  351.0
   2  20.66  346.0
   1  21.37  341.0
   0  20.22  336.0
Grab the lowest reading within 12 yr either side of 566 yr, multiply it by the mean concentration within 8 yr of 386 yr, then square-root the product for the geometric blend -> 16.9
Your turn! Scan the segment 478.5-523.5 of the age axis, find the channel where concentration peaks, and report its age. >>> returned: 521.0 yr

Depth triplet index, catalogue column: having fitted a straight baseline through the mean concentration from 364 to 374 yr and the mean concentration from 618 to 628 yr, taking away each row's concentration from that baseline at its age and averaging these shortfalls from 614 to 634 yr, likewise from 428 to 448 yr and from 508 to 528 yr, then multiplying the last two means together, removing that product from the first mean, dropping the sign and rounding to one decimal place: 0.8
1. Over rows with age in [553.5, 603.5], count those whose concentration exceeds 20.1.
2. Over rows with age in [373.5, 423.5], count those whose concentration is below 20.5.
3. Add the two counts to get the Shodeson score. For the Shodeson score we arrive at 11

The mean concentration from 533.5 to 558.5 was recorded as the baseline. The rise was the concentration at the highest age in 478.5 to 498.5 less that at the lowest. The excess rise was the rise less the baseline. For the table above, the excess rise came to -20.2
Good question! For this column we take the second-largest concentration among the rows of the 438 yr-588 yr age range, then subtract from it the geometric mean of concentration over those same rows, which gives 3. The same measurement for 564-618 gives 3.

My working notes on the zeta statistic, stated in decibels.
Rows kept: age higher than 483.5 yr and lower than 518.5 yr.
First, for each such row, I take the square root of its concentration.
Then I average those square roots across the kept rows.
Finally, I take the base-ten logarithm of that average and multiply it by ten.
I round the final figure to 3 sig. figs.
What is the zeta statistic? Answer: 6.46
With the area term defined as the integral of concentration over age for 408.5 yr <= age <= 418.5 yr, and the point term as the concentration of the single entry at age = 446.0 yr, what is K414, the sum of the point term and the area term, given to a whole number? 211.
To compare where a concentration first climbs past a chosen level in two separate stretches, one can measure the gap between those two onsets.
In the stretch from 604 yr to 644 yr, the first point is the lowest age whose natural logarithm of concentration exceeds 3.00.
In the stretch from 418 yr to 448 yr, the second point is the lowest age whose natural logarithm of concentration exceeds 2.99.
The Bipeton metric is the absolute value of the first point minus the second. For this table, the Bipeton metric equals 185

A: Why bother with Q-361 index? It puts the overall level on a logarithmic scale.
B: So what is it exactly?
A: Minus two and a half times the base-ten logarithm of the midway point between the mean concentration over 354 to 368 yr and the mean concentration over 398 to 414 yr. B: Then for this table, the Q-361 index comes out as -3.26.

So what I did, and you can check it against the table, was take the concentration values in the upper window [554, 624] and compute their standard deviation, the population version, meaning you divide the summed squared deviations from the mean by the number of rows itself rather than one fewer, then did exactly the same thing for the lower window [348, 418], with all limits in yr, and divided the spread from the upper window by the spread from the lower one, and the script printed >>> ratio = 2.7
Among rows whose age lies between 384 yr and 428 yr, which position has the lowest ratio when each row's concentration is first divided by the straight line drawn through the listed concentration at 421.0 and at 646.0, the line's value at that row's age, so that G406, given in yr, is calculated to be 386.0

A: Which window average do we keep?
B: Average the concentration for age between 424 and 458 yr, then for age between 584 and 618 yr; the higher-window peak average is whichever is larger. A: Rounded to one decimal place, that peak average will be 22.1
